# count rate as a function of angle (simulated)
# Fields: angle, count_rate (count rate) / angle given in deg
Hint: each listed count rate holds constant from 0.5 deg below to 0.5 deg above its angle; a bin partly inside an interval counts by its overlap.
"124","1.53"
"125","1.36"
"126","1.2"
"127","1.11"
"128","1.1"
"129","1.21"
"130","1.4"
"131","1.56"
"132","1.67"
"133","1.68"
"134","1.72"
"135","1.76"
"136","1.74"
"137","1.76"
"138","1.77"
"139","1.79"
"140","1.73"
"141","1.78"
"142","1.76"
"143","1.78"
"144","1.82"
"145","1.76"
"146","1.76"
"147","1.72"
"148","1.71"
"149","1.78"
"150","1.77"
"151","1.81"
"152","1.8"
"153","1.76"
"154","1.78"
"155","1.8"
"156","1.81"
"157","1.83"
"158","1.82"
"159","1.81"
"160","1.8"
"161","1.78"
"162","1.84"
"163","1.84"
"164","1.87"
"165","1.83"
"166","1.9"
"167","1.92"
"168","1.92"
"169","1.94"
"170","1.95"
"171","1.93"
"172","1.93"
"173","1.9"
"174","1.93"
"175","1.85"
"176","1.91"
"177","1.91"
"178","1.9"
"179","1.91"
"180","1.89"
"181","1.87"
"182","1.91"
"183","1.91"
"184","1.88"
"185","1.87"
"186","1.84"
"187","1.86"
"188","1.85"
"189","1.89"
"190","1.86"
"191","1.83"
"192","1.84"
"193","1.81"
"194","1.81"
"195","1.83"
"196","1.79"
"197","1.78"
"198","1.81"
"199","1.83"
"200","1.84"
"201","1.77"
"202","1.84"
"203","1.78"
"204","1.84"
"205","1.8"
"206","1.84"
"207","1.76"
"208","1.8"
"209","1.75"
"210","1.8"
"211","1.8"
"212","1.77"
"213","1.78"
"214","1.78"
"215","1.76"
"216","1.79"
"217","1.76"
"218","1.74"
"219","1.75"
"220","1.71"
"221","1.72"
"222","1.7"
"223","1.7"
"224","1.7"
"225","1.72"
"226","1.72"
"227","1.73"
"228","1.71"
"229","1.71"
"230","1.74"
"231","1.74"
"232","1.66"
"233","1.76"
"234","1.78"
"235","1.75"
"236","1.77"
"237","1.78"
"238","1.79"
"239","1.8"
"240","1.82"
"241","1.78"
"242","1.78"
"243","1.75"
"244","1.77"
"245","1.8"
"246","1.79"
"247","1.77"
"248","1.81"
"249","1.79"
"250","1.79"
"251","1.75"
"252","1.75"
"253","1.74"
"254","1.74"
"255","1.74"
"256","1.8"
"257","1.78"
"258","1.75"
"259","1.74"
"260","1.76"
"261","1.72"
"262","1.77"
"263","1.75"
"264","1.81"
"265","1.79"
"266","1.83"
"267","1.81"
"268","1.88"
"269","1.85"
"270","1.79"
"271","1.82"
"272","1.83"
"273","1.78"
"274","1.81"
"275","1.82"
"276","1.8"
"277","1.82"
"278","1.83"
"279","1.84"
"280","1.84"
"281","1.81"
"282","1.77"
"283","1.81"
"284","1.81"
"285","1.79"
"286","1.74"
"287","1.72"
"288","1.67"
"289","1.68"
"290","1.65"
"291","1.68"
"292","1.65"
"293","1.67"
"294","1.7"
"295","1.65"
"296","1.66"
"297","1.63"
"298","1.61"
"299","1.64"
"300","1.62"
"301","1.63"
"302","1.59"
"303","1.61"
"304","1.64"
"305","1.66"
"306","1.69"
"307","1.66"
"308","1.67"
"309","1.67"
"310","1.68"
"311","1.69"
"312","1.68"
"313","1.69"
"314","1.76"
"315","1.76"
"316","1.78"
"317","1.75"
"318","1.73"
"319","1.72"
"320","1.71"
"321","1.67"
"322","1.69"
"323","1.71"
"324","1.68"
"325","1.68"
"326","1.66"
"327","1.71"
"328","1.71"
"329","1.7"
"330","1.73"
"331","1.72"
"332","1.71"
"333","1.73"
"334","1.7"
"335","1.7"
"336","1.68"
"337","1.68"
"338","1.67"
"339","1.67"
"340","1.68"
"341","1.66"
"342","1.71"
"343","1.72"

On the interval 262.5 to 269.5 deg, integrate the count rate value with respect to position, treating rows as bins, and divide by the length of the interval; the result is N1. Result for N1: 1.82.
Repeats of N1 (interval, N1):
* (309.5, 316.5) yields 1.72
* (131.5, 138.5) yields 1.73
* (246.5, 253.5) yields 1.77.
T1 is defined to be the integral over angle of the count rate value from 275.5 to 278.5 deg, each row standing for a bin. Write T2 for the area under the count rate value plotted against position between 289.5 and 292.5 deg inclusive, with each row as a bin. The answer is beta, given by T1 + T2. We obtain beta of 10.4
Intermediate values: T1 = 5.45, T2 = 5.0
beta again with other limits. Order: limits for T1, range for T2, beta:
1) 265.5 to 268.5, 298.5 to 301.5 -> 10.4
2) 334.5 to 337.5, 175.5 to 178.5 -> 10.8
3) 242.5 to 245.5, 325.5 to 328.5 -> 10.4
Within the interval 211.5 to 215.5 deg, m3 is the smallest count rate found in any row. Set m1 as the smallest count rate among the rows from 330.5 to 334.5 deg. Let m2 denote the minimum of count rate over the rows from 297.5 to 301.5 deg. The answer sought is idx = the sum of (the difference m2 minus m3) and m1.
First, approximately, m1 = 1.7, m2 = 1.61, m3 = 1.76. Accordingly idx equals 1.55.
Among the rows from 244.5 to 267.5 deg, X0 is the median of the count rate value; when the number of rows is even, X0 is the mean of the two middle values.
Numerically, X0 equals 1.77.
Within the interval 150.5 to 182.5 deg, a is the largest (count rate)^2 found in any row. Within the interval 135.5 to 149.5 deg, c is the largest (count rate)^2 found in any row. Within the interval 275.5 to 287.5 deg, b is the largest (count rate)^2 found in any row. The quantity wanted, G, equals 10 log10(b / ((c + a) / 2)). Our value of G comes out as -0.2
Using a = 3.8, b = 3.4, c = 3.31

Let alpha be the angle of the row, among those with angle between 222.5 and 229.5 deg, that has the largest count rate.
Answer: 227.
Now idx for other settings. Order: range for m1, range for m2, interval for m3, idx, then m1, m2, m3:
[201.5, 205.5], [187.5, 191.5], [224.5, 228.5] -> 1.90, 1.78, 1.83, 1.71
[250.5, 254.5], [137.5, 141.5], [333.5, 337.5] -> 1.79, 1.74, 1.73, 1.68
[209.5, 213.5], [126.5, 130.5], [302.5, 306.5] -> 1.26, 1.77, 1.1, 1.61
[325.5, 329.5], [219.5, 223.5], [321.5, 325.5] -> 1.68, 1.66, 1.7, 1.68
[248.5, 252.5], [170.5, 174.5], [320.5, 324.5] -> 1.98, 1.75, 1.9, 1.67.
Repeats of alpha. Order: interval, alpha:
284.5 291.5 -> 285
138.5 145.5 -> 144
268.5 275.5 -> 269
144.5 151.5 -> 151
